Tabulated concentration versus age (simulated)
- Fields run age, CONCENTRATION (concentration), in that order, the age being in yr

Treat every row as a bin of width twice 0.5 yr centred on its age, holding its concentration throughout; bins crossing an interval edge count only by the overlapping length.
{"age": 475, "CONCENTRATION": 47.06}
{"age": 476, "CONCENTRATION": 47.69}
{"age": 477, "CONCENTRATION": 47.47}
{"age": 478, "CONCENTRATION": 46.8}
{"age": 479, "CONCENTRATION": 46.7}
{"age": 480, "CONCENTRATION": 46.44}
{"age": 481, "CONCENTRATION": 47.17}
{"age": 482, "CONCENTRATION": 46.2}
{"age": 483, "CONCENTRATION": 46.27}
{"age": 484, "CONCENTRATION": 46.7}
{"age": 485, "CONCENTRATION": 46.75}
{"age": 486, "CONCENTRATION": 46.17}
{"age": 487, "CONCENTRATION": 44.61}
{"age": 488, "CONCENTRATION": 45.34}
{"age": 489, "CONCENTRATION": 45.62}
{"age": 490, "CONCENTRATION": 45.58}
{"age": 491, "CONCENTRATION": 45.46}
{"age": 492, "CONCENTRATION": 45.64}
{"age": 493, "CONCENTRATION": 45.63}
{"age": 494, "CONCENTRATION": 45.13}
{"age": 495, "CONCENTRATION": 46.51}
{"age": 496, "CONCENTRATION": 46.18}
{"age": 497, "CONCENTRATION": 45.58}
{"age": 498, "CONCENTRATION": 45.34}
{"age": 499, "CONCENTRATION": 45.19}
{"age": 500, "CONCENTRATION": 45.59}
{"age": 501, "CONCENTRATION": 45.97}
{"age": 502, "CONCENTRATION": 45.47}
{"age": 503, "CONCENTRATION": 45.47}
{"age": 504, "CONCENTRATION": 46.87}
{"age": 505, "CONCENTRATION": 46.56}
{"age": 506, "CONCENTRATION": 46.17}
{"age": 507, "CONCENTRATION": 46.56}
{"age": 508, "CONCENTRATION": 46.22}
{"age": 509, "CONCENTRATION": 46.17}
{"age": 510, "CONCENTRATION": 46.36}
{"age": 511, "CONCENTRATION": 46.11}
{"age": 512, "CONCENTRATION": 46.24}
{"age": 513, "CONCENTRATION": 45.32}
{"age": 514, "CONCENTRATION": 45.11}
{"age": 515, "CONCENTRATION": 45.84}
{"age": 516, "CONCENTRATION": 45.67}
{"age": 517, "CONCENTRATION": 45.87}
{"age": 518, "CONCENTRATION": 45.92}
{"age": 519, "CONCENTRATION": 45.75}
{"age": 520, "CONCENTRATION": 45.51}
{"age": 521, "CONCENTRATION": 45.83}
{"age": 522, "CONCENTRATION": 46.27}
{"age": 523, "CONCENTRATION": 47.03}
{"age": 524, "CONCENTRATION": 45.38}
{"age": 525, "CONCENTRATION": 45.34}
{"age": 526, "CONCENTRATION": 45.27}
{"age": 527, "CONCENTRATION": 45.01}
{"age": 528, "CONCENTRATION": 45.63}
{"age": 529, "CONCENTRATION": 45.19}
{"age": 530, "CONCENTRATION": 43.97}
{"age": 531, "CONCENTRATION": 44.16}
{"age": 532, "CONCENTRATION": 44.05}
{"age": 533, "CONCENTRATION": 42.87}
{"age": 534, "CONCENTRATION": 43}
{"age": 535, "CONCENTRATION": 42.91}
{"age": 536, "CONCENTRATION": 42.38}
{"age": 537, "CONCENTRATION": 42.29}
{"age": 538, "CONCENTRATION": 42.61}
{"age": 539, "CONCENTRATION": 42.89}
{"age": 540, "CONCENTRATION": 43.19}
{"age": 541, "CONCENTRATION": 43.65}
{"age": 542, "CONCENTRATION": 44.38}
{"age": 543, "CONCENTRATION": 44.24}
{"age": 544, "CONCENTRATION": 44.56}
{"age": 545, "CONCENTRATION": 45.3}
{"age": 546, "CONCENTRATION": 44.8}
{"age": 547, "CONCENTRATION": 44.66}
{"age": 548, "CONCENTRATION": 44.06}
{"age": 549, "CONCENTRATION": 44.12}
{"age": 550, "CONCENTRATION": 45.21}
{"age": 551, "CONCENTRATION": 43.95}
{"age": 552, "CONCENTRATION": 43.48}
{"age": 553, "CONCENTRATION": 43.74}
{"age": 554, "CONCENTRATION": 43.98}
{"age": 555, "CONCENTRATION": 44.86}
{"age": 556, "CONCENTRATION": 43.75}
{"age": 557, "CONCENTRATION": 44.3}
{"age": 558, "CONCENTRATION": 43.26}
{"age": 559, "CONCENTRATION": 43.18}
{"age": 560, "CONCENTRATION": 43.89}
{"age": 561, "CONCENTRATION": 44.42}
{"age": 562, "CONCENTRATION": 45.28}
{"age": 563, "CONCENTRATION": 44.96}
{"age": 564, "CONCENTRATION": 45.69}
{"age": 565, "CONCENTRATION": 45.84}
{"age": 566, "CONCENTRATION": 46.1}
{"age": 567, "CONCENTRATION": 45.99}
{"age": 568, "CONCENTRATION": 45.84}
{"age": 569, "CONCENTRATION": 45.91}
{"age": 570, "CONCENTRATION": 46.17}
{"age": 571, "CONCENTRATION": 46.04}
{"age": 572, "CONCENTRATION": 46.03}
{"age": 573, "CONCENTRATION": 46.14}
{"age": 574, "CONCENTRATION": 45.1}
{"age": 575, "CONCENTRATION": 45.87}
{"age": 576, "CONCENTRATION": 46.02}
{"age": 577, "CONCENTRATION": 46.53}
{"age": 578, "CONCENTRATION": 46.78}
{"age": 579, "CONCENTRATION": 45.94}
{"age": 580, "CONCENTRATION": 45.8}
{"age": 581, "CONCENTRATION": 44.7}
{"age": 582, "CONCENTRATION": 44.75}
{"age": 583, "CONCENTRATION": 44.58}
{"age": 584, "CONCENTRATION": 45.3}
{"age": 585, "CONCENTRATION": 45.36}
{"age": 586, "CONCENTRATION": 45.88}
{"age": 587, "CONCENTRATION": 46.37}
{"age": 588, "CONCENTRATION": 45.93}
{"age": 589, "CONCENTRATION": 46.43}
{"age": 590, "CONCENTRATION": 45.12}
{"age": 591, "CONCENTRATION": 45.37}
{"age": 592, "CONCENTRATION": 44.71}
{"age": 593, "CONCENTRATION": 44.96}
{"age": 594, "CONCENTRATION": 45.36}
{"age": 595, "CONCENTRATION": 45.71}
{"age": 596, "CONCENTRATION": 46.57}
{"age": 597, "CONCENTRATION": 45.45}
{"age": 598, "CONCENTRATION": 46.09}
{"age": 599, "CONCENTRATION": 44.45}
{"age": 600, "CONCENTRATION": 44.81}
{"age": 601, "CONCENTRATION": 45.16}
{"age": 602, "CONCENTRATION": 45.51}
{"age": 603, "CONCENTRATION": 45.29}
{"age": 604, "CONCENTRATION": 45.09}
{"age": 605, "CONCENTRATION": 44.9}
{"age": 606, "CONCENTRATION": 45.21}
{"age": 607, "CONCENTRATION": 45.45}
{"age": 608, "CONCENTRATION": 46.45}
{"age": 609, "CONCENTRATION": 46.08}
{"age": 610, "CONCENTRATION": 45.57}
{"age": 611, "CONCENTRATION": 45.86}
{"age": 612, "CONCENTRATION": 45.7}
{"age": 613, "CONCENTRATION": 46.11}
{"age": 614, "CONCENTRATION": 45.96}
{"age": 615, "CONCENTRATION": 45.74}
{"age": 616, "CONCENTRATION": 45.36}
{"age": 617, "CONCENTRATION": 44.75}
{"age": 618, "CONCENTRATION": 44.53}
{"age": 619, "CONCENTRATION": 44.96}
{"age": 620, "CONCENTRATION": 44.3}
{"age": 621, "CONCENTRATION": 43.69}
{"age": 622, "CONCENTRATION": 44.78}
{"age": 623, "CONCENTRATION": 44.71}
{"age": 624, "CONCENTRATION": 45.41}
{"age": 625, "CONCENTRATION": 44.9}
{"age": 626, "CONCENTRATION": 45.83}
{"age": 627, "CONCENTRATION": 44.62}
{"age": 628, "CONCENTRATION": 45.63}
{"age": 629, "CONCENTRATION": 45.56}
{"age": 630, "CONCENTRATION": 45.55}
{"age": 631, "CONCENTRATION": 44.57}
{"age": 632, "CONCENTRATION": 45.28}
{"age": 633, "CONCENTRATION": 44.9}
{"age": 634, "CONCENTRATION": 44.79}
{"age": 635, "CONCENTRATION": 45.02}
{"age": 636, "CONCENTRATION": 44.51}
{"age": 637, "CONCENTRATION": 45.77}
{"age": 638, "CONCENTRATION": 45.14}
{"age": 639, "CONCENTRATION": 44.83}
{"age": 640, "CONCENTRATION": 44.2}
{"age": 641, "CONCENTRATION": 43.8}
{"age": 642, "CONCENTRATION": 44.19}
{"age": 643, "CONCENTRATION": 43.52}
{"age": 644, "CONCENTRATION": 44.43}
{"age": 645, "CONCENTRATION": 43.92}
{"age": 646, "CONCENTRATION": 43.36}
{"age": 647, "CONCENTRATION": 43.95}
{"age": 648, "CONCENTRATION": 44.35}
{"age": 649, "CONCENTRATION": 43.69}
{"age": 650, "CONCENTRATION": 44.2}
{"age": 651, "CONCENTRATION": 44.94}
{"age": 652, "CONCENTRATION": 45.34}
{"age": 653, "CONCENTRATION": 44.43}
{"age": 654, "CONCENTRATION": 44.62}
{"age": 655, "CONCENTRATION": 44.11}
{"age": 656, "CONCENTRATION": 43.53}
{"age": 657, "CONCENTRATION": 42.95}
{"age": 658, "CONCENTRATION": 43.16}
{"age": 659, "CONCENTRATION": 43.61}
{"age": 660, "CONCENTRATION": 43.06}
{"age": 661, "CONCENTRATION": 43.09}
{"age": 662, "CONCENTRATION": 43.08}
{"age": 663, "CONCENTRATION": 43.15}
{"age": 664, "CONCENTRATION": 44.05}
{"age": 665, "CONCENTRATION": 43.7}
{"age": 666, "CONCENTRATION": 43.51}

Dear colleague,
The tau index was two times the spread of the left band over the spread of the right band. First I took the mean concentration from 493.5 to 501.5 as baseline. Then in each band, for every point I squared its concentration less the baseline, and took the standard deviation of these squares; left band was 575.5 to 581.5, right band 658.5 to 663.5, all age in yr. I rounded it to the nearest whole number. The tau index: 1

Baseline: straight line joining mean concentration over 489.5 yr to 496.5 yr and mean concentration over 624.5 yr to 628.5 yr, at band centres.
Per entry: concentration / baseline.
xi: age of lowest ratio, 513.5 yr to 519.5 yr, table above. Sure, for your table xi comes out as 514 yr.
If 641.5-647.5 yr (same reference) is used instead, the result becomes 646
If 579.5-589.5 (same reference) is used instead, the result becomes 583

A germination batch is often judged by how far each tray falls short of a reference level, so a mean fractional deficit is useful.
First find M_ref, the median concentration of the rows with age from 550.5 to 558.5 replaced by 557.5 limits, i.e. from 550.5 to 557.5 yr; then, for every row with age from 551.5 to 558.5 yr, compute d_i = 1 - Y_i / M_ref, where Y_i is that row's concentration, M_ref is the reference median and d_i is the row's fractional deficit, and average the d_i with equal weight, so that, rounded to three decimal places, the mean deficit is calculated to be 0.001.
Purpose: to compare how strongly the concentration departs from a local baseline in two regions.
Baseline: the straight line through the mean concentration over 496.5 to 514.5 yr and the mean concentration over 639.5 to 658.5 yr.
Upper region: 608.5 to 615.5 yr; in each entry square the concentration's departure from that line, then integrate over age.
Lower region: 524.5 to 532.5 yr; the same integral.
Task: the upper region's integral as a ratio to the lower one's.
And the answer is 1.68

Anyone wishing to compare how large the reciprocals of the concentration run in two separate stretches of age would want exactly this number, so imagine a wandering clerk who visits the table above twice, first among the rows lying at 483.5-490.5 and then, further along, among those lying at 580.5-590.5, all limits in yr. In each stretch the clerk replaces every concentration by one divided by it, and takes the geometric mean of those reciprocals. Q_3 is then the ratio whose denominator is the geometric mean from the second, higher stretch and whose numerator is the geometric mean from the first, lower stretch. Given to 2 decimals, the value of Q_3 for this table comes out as 0.99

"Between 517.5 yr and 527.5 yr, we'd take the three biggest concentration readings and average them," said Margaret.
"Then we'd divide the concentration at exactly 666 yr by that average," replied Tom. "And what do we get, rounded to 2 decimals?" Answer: 0.94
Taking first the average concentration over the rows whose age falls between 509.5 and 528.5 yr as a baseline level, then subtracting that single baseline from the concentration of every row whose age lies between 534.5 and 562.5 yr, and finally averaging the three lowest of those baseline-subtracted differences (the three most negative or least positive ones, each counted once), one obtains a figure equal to -3.3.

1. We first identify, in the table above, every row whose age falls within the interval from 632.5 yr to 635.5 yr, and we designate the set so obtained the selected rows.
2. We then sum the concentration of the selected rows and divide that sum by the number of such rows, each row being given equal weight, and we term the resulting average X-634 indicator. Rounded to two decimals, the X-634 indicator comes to 44.90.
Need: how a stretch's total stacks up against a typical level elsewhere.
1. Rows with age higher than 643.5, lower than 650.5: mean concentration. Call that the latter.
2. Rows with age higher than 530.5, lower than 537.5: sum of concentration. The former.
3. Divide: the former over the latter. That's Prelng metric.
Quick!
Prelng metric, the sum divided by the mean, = 6.86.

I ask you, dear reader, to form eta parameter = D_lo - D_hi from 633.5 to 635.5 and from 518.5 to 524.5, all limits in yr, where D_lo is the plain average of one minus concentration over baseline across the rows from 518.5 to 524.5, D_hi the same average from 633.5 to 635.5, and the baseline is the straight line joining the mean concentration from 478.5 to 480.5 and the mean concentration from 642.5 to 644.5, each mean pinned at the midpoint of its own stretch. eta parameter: 0.017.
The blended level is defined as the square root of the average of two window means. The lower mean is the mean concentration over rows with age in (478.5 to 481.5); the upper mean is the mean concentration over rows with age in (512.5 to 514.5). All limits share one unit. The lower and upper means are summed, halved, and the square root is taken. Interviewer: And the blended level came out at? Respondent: 6.78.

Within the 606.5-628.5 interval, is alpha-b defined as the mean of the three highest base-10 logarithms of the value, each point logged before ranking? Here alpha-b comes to 1.66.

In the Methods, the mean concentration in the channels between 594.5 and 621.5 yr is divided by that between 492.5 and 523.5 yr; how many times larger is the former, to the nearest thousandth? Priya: 0.988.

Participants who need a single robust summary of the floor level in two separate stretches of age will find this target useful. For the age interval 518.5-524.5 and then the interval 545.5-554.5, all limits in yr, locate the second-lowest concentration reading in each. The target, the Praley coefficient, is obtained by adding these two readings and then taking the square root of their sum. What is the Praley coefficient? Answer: 9.45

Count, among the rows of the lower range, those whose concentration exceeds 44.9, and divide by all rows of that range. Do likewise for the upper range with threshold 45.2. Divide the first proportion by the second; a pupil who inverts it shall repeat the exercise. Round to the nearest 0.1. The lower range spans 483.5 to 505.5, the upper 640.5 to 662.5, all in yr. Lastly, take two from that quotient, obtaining 19.0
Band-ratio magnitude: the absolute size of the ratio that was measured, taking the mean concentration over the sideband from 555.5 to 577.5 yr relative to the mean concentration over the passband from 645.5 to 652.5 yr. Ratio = 1.02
